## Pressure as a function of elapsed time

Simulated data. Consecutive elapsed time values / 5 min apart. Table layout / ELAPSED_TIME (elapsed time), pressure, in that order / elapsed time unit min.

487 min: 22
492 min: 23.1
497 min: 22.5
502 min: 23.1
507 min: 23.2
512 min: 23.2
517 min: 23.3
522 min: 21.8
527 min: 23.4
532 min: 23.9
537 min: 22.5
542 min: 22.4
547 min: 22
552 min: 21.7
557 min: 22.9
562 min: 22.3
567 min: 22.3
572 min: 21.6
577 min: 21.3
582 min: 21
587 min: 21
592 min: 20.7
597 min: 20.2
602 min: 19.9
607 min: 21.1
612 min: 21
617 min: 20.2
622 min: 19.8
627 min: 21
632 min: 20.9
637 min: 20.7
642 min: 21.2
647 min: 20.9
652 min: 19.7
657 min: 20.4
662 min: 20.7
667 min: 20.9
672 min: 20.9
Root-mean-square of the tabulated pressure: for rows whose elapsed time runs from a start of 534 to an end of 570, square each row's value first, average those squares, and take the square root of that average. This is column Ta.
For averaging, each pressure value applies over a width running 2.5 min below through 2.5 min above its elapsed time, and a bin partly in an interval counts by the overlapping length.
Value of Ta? 22.3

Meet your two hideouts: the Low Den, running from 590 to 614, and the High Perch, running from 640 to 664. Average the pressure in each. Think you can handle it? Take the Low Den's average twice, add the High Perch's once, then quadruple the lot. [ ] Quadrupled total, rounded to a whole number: 247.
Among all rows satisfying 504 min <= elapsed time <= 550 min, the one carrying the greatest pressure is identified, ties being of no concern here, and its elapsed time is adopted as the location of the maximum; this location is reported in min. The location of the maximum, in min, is 532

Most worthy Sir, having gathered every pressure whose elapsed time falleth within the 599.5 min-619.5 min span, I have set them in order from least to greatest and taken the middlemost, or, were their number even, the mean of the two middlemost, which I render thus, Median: 20.6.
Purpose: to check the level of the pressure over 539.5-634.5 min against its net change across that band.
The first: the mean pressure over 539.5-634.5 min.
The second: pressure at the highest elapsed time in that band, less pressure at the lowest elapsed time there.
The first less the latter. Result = 22.7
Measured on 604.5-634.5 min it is 20.9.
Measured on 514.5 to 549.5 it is 24.1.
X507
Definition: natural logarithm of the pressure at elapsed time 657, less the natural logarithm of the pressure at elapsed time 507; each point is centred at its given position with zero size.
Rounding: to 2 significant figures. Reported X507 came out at -0.13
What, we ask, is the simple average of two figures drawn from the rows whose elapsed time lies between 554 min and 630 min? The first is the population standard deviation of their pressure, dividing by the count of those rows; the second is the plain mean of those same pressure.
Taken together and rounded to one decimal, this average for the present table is 11.0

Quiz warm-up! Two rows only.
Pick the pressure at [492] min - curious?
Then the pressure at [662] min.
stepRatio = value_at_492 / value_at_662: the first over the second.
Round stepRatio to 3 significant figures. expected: 1.12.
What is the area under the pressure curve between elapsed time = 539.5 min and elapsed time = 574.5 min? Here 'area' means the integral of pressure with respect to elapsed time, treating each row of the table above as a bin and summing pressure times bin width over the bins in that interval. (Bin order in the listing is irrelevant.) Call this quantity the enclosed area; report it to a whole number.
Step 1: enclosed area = 776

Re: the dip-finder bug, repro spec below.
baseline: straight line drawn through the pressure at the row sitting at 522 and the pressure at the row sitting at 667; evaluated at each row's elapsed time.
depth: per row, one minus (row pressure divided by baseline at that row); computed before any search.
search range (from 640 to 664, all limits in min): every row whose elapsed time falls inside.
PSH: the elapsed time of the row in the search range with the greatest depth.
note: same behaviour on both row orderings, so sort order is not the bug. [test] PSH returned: 652 min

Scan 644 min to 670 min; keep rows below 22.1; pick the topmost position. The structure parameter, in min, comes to 667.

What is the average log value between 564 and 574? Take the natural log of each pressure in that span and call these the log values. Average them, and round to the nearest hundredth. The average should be 3.09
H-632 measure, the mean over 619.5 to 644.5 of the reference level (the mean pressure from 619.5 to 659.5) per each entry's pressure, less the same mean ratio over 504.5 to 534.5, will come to 0.103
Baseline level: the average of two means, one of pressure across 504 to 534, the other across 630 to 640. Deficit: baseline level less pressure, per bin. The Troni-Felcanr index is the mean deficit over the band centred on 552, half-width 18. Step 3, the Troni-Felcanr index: -0.3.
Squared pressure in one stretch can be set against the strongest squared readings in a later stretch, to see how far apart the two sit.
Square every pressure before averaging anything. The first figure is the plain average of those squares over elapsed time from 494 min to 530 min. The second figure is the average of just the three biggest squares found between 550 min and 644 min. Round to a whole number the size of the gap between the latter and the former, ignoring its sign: 20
